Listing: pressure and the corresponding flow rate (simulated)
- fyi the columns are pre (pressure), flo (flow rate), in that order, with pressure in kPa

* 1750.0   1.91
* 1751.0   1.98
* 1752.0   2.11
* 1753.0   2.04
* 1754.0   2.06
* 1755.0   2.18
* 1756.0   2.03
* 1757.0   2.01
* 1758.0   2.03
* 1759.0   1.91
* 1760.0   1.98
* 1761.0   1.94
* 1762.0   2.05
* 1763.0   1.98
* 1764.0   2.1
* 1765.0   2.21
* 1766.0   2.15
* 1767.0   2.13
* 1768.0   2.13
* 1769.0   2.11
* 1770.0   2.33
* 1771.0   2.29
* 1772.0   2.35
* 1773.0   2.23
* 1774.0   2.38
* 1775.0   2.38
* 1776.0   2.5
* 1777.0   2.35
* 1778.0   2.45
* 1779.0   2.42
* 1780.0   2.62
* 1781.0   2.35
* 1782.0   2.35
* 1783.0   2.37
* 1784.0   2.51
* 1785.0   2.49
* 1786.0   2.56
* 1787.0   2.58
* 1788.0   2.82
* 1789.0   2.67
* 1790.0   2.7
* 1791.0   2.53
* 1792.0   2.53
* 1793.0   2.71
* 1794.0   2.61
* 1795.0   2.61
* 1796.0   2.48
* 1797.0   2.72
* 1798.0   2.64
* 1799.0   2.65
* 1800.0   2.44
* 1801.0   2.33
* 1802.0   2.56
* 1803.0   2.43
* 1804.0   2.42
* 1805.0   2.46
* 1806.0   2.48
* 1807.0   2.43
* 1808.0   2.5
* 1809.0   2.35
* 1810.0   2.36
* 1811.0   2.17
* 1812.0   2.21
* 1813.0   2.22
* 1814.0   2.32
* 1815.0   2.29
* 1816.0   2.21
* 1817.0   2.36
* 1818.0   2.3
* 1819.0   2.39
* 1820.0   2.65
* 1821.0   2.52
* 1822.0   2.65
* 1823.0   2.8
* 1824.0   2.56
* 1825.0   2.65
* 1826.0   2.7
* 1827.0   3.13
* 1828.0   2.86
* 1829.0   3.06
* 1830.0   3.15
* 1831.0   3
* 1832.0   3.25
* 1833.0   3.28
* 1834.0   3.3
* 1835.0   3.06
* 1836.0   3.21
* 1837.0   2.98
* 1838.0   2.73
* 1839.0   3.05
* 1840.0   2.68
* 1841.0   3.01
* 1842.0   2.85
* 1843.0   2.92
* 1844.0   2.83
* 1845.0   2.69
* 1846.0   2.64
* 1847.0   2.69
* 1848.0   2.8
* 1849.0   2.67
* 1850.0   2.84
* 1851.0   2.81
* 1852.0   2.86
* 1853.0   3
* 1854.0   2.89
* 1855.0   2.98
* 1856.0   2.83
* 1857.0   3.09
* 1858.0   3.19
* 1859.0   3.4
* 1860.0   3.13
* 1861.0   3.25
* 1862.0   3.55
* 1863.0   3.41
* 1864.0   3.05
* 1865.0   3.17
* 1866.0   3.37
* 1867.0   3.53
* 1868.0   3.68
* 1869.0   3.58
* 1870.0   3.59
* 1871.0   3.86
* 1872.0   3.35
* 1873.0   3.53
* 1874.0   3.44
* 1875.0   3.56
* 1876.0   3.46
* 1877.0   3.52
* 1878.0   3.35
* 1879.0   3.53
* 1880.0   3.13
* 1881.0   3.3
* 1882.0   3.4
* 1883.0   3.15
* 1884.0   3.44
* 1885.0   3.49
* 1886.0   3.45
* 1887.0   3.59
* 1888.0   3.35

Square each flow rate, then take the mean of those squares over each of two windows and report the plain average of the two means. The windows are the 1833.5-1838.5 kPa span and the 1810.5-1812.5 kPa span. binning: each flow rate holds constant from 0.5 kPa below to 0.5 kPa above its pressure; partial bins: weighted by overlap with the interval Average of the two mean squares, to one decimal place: 7.1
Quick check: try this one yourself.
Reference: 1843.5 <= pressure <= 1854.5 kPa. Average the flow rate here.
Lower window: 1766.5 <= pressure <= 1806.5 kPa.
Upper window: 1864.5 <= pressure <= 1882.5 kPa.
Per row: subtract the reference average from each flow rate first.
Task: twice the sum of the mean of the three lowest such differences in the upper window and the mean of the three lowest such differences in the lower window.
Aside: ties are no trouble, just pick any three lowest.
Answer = -0.5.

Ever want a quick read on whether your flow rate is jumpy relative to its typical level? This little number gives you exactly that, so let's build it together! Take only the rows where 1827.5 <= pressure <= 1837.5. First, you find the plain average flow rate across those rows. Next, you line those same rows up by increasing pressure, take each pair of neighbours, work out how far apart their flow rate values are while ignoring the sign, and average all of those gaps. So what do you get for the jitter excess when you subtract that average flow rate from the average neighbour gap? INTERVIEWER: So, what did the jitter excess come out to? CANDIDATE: -2.96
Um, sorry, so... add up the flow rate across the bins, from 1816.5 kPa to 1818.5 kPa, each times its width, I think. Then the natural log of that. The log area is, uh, 1.5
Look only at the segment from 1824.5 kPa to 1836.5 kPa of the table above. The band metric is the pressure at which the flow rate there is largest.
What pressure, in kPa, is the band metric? 1834.0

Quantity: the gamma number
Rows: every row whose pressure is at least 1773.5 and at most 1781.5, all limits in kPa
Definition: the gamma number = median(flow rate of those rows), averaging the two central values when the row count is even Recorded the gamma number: 2.4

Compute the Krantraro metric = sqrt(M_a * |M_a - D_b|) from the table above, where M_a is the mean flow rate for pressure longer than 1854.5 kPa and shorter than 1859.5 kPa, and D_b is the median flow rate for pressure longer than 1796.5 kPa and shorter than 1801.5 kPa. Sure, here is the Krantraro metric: 1.2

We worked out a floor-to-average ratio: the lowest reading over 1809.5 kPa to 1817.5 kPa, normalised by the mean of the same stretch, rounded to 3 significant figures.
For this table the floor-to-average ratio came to 0.957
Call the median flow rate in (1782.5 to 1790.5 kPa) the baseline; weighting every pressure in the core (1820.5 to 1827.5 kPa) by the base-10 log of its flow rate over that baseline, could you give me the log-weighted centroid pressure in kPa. 1825.7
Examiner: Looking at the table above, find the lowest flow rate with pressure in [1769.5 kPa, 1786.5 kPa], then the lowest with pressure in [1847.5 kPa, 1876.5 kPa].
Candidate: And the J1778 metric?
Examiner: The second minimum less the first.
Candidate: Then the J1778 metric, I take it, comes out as 0.4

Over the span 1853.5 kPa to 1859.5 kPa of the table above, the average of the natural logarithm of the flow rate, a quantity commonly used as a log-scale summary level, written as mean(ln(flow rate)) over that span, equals 1.12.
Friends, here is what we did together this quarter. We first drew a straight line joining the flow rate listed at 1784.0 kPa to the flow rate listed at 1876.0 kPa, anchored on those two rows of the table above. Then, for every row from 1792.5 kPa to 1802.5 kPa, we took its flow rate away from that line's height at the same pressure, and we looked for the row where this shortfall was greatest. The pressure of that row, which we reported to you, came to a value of 1801.0 kPa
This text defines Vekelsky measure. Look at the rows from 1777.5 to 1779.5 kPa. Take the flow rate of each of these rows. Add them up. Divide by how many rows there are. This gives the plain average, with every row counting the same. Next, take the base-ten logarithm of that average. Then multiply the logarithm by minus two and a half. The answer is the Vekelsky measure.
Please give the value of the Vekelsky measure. -0.97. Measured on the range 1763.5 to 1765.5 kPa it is -0.83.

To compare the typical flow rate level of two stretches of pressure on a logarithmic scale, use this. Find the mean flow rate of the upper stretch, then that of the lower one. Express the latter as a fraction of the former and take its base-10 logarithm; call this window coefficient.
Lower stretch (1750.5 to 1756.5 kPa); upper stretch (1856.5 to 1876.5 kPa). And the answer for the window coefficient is -0.22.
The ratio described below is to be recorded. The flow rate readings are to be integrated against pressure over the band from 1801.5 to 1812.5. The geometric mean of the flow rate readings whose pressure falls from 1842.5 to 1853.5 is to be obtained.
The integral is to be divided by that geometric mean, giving 9.4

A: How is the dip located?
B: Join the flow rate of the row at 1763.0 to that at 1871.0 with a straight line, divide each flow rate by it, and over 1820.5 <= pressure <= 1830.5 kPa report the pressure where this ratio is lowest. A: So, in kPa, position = 1824.0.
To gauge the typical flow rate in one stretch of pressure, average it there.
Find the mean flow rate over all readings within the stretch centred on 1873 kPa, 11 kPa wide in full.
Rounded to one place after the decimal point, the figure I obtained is 3.5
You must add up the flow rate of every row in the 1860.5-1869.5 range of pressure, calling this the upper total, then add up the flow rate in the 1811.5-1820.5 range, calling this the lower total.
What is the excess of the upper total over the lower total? 10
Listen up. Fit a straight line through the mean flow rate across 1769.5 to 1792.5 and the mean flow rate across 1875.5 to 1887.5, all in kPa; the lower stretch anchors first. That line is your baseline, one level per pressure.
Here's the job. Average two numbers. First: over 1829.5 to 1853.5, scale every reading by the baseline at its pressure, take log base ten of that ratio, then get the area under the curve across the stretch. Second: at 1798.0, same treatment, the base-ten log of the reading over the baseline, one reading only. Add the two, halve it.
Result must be -0.2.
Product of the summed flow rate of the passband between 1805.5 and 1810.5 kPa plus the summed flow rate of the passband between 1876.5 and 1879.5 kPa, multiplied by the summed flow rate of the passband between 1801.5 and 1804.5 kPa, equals 167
